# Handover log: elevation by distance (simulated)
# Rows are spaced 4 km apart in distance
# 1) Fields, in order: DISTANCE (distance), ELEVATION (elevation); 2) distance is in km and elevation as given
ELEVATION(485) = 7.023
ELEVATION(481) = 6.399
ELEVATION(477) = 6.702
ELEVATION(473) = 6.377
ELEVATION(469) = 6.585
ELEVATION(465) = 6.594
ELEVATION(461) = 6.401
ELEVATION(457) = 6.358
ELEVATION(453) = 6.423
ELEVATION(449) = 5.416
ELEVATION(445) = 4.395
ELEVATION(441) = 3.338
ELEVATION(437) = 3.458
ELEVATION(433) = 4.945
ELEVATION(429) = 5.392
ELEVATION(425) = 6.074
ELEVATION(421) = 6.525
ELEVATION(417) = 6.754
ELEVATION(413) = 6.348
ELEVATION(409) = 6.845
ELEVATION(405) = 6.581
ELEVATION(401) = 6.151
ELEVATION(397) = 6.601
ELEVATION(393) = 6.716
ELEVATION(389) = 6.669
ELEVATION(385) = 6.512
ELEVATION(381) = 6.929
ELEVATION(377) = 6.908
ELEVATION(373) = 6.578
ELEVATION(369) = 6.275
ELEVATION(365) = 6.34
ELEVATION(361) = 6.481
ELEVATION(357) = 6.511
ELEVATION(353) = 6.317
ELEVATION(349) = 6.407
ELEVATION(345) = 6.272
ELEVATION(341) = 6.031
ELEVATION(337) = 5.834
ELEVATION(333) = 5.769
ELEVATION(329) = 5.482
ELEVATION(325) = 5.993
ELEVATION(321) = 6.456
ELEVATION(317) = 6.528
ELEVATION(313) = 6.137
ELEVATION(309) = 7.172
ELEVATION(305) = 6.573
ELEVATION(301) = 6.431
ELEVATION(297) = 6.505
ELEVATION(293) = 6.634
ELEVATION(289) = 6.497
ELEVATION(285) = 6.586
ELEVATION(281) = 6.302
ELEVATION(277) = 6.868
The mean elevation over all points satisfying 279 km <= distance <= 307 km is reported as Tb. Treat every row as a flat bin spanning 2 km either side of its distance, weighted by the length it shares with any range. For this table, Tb 6.5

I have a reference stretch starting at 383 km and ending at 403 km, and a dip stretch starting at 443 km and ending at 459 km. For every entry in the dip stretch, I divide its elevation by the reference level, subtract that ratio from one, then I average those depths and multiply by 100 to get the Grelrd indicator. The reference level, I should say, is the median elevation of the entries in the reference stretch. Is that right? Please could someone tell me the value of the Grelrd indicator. 14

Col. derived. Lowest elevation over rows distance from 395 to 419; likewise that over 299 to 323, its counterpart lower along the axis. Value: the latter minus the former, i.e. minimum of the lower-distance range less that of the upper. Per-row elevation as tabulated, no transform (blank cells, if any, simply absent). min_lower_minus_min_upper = 0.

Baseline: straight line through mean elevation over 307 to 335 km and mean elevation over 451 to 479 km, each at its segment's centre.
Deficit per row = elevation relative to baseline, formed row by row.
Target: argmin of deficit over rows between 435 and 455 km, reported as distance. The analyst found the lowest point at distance 441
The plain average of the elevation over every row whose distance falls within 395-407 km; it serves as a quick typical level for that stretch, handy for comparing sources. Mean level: 6.44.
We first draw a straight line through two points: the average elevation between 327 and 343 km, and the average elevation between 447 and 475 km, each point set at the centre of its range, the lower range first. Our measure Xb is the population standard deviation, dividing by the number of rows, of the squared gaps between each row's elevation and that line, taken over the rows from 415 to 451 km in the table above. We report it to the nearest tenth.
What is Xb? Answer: 3.1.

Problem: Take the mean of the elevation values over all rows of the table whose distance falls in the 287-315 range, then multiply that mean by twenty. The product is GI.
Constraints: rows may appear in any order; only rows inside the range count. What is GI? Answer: 131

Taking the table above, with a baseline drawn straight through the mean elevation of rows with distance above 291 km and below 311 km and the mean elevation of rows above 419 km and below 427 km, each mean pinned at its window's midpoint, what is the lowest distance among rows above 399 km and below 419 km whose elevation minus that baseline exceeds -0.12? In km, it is 405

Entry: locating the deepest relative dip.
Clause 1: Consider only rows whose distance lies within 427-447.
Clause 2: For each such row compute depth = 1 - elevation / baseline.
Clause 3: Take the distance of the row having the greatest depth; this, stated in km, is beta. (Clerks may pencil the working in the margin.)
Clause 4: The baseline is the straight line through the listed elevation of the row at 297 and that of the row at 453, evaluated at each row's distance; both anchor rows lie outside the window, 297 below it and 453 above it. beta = 441 km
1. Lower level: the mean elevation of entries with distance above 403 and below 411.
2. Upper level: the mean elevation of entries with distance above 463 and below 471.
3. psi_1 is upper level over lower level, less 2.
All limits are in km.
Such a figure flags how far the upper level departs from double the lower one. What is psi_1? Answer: -1.02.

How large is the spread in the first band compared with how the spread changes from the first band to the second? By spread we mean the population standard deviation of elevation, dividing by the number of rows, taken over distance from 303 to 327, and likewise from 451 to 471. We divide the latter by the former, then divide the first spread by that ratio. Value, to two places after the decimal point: 1.44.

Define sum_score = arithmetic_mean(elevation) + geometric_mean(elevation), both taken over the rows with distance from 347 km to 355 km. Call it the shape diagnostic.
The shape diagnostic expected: 12.7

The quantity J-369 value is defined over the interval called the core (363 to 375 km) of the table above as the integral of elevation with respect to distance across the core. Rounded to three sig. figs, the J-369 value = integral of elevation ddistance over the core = 76.8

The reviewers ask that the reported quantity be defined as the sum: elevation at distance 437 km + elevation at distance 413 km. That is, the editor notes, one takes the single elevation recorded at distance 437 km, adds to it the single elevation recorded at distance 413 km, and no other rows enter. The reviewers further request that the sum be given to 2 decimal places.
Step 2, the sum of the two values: 9.81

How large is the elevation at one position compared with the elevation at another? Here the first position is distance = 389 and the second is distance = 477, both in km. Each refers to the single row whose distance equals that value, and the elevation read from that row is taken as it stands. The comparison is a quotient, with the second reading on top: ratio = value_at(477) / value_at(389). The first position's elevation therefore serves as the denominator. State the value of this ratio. 1.00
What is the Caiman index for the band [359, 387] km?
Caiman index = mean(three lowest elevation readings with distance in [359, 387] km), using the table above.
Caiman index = 6.37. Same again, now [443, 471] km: 5.39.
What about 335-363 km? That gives 6.05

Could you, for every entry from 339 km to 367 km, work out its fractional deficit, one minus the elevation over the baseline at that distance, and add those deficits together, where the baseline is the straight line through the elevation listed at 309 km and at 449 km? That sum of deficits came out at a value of 0.30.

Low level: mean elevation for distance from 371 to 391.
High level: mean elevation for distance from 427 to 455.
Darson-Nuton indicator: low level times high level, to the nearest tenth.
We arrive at 32.0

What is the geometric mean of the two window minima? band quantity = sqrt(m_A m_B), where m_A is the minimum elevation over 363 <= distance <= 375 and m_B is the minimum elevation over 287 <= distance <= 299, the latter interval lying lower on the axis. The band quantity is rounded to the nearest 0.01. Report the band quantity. 6.39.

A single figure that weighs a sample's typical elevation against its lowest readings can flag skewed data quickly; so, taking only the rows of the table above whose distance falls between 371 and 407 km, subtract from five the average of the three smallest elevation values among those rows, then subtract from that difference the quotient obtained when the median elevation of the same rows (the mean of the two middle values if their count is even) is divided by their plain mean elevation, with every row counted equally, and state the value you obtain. -2.41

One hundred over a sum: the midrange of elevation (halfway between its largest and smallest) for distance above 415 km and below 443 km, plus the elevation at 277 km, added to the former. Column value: 8.4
